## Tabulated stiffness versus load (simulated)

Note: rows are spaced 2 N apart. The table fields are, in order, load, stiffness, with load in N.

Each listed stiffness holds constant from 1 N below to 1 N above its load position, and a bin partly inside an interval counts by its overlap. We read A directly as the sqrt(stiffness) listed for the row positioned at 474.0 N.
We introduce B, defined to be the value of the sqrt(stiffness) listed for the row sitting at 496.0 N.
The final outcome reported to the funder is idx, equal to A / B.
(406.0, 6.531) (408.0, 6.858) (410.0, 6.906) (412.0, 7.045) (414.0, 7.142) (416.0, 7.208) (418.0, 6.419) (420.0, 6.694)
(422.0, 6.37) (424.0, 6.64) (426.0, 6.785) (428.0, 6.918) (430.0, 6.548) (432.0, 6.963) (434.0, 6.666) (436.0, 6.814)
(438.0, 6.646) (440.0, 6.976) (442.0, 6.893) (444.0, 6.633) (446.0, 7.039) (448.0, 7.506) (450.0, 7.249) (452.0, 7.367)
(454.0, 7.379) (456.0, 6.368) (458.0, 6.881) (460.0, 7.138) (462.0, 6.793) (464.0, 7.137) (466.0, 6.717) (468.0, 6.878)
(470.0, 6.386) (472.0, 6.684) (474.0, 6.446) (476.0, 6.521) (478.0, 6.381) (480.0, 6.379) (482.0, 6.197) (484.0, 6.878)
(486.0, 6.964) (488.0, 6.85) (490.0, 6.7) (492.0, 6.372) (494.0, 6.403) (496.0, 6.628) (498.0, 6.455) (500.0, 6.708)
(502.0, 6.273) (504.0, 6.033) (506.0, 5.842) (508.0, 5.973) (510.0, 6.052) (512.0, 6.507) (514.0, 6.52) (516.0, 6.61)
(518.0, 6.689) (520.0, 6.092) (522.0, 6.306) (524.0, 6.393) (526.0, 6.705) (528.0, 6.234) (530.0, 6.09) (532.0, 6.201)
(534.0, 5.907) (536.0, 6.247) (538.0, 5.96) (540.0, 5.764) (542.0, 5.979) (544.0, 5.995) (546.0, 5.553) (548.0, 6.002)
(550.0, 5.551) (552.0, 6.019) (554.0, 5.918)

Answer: 0.99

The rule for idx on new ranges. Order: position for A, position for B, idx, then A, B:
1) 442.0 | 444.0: 1.02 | 2.63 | 2.58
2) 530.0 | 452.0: 0.91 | 2.47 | 2.71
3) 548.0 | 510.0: 1.00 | 2.45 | 2.46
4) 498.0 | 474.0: 1.00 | 2.54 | 2.54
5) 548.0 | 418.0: 0.97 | 2.45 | 2.53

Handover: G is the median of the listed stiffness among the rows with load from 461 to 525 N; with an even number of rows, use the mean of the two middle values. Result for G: 6.5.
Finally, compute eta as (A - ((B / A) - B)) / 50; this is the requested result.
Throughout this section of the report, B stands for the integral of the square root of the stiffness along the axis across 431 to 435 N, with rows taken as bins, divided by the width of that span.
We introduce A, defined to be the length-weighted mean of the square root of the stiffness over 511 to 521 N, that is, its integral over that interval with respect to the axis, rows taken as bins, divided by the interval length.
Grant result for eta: 0.0826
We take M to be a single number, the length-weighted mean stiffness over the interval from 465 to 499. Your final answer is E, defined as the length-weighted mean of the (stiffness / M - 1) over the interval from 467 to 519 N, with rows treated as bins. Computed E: -0.016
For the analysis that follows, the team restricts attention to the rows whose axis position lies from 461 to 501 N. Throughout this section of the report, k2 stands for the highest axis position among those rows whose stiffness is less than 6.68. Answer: 498.0 N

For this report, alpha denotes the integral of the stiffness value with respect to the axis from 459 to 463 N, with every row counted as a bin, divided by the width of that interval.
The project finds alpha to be 7.0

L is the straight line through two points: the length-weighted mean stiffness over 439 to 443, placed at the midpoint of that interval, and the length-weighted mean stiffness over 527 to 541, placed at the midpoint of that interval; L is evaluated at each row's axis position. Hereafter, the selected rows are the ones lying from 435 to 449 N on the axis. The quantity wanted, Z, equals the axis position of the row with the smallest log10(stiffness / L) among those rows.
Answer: 438.0 N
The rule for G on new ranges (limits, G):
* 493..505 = 6.4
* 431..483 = 6.8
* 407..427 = 6.8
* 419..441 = 6.7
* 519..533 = 6.2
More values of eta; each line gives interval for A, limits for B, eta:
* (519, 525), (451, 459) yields 0.0818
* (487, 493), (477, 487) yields 0.0829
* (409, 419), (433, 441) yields 0.0850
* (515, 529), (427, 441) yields 0.0823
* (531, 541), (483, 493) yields 0.0798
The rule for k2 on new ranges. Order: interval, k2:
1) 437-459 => 456.0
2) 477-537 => 536.0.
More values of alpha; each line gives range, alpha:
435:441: 6.8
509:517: 6.4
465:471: 6.7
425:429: 6.9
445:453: 7.3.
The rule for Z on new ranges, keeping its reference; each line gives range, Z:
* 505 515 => 506.0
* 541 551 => 546.0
